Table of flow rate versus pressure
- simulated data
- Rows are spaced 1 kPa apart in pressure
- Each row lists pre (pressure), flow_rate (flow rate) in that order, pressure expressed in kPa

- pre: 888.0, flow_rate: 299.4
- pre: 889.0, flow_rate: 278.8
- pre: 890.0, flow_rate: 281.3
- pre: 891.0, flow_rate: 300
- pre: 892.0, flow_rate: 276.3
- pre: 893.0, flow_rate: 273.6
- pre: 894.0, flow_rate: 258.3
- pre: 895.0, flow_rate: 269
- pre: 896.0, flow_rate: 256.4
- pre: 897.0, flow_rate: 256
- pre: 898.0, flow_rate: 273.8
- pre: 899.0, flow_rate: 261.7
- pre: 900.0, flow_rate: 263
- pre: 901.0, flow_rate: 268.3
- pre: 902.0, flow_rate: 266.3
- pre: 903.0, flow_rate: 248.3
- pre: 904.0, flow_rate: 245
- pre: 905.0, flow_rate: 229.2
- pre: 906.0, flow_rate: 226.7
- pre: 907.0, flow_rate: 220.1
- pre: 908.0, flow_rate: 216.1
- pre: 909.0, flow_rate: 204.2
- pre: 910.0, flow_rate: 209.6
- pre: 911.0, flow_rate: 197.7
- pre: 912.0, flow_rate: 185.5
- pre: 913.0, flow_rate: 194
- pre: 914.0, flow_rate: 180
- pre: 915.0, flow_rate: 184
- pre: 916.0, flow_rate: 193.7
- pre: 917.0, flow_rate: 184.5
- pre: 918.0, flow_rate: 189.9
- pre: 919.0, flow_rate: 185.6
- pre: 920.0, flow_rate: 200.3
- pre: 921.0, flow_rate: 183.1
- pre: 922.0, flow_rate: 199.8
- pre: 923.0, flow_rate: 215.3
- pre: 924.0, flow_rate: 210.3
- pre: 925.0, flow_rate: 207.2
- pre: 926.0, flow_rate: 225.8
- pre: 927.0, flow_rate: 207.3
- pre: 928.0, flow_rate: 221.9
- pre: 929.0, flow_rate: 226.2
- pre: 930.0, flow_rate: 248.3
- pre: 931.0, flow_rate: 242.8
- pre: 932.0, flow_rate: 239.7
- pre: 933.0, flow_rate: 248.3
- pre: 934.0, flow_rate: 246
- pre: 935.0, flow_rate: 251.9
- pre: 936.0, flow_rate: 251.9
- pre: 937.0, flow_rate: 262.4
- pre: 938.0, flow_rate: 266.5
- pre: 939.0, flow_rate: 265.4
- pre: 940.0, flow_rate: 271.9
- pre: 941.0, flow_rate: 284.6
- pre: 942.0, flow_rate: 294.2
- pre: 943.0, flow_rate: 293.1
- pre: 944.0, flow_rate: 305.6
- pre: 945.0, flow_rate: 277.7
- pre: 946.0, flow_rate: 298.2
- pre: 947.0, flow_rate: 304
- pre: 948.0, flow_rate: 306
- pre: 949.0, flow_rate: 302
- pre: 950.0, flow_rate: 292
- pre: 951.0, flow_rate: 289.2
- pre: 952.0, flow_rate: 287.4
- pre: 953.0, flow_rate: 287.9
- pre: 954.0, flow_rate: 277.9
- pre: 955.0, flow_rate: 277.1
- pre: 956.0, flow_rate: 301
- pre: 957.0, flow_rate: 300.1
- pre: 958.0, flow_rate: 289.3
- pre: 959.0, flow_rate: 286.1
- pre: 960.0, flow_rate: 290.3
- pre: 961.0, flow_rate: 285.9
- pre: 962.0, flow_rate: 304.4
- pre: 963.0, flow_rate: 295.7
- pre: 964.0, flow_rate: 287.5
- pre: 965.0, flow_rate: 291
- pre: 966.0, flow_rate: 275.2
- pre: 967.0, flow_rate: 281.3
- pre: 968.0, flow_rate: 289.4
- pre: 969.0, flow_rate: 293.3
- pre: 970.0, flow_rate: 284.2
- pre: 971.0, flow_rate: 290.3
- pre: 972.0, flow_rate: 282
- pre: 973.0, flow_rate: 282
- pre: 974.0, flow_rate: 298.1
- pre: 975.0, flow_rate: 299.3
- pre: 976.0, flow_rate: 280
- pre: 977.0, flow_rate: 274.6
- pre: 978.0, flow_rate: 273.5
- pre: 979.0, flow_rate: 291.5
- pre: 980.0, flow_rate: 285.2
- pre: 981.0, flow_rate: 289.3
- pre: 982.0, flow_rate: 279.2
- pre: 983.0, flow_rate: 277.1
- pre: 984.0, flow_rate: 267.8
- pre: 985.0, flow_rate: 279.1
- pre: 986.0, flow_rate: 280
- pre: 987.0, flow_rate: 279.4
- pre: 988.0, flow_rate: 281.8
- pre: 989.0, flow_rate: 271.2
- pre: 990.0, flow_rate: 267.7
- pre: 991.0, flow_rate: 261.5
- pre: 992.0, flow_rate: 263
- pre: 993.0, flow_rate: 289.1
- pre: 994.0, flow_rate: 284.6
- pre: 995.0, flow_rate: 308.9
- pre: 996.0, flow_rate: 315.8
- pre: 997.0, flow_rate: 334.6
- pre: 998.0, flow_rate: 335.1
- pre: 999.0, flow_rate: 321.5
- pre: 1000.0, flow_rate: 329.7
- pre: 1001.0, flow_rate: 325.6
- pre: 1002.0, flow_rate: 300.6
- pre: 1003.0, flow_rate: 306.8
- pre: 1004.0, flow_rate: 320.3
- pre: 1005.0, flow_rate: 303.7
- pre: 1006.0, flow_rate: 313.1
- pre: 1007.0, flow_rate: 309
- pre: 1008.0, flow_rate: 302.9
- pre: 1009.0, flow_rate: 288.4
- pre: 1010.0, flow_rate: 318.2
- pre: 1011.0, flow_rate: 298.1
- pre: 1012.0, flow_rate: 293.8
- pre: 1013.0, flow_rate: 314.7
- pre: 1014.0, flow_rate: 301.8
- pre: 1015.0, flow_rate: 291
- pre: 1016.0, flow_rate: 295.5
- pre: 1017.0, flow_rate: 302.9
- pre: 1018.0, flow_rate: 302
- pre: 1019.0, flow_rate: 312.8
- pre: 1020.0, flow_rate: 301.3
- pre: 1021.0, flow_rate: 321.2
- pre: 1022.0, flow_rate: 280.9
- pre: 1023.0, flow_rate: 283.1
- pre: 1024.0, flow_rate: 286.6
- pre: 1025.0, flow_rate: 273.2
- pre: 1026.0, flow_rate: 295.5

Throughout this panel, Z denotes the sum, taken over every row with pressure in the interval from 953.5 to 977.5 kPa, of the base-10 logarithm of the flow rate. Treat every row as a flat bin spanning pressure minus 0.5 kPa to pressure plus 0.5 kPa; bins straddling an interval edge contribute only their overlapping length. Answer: 59.0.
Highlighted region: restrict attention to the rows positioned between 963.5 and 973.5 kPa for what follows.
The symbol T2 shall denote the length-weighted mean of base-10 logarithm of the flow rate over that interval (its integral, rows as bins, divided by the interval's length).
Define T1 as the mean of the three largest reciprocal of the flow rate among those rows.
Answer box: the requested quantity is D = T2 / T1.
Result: 686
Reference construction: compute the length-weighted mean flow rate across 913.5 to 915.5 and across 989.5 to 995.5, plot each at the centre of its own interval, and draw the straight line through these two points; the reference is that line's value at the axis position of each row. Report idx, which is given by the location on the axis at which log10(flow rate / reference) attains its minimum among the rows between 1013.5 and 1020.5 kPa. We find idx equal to 1015.0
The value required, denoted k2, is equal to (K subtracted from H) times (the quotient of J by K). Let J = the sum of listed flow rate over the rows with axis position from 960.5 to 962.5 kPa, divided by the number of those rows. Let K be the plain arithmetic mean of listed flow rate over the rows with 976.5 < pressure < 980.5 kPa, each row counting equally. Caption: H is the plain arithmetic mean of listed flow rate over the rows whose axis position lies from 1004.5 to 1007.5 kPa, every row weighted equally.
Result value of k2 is 29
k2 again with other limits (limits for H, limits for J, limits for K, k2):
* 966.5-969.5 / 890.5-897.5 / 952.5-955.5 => 7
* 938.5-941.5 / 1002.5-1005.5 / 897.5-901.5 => 8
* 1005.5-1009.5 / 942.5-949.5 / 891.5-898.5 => 42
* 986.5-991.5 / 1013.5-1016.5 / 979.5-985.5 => -8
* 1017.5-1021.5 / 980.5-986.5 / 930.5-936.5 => 71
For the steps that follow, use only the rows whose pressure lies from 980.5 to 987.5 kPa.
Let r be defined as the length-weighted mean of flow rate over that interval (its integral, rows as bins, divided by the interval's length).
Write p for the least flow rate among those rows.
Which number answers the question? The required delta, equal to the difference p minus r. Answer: -11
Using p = 267.8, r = 279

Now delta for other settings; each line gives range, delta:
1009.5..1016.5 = -11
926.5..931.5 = -22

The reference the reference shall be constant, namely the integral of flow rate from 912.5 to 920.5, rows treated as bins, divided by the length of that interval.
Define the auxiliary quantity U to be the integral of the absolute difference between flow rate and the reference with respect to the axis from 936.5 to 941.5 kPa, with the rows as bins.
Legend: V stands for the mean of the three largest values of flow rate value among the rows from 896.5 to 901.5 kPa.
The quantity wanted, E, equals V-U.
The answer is -137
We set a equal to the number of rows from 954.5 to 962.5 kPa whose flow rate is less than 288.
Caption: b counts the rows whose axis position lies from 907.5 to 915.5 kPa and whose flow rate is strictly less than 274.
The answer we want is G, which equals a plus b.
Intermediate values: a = 3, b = 8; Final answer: 11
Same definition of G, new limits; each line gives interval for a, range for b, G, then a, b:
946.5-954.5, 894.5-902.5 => 11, 3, 8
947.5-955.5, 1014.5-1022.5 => 4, 4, 0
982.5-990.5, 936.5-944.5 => 12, 8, 4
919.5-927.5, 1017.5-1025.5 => 9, 8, 1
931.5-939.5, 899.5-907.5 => 16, 8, 8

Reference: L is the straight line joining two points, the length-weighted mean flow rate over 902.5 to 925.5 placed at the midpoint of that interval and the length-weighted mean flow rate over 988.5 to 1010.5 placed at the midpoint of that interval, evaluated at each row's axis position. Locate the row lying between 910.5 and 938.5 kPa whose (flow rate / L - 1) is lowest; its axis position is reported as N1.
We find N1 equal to 921.0 kPa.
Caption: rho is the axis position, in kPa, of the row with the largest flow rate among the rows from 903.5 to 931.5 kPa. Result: 930.0 kPa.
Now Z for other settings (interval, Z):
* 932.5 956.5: 58.7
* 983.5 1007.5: 59.3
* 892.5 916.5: 56.7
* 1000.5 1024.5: 59.5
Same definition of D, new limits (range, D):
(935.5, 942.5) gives 632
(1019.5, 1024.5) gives 700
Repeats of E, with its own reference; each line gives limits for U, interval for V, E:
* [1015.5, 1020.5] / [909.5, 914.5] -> -369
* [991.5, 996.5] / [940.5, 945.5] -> -219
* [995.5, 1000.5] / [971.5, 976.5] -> -399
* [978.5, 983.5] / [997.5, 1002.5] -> -147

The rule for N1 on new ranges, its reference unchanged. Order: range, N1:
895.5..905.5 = 905.0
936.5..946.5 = 937.0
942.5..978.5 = 978.0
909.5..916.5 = 914.0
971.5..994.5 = 991.0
